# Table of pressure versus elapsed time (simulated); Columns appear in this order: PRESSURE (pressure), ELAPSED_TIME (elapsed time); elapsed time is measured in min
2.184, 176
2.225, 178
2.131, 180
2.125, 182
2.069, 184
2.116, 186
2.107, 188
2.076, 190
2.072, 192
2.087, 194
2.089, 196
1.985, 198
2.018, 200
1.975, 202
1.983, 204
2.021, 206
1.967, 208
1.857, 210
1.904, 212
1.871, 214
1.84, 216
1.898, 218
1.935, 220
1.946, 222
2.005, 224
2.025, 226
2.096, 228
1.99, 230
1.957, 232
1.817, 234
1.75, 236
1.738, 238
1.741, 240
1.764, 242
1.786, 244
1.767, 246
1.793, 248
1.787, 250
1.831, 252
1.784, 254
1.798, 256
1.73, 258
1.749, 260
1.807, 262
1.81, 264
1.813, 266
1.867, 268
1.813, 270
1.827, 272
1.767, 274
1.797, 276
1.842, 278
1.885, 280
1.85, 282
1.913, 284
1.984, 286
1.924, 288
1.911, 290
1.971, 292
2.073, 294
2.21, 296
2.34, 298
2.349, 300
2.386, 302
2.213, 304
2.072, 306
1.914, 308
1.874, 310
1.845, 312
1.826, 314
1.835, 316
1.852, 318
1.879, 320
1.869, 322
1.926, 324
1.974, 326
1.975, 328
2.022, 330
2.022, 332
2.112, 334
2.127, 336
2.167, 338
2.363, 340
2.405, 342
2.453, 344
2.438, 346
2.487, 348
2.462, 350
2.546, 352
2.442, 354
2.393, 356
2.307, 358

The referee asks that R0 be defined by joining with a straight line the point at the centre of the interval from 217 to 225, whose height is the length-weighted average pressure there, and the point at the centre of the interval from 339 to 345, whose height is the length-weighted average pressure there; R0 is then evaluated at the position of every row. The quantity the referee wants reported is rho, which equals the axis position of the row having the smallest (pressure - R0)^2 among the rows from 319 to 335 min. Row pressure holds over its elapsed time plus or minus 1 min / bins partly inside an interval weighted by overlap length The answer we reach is 334 min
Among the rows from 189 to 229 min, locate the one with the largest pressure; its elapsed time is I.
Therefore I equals 228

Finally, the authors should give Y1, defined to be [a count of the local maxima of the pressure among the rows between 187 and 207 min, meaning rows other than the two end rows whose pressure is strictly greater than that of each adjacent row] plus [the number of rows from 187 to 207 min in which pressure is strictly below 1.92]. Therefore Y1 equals 2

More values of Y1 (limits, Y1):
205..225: 6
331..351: 2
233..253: 12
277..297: 7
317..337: 4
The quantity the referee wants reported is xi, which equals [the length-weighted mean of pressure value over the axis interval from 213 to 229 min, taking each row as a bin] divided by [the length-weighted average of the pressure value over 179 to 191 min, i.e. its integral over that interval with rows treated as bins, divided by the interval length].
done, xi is 0.93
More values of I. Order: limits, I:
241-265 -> 252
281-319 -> 302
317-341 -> 340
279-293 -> 286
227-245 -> 228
